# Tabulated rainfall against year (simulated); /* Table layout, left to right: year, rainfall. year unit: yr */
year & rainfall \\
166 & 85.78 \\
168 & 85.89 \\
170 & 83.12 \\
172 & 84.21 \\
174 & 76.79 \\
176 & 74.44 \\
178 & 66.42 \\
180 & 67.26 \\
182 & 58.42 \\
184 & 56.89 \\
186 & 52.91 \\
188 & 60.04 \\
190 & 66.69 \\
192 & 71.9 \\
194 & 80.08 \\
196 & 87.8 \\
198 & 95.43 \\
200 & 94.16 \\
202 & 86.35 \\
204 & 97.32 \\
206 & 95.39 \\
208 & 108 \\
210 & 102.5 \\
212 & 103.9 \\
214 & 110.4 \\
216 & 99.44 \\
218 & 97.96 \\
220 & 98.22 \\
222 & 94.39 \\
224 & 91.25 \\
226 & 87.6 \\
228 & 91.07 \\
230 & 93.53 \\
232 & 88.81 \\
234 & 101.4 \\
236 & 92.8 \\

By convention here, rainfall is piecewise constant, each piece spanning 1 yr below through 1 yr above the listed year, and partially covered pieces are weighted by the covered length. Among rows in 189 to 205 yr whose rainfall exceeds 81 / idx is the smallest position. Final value 196 yr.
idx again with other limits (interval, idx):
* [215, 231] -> 216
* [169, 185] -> 170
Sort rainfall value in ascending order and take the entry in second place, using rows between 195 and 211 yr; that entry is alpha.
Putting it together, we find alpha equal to 87.8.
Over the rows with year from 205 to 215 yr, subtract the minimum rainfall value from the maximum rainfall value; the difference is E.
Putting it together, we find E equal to 15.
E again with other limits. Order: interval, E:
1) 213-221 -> 12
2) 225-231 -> 6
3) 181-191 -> 14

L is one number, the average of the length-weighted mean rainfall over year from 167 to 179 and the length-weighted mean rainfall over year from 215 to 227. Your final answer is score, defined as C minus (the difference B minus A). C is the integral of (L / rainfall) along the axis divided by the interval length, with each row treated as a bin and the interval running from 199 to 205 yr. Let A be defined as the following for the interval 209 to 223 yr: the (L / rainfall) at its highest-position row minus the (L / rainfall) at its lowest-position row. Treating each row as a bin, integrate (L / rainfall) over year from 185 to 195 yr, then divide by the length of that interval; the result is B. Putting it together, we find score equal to -0.32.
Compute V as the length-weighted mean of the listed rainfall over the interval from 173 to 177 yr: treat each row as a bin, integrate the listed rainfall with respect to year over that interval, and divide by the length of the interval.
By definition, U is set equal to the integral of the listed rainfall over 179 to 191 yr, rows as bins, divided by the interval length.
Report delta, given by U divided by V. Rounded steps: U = 60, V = 76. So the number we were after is 0.80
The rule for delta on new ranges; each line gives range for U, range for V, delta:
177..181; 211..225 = 0.67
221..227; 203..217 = 0.89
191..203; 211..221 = 0.84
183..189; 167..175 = 0.69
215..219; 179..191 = 1.63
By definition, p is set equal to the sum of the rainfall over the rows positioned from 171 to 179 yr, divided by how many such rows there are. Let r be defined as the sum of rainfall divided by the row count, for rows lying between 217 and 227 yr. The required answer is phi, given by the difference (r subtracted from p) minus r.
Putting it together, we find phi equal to -112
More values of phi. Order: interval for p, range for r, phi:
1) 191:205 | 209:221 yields -117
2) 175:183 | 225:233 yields -114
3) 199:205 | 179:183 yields -33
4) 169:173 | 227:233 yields -99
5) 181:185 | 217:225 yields -133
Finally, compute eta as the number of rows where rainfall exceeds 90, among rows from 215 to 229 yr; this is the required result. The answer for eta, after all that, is 6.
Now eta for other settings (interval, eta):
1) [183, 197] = 0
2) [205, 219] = 7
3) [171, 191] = 0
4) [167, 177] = 0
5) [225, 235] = 3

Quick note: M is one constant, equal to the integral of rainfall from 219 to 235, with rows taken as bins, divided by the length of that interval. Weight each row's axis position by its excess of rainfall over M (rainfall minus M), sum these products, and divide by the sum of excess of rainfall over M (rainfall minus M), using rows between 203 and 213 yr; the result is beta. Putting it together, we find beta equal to 209.0 yr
